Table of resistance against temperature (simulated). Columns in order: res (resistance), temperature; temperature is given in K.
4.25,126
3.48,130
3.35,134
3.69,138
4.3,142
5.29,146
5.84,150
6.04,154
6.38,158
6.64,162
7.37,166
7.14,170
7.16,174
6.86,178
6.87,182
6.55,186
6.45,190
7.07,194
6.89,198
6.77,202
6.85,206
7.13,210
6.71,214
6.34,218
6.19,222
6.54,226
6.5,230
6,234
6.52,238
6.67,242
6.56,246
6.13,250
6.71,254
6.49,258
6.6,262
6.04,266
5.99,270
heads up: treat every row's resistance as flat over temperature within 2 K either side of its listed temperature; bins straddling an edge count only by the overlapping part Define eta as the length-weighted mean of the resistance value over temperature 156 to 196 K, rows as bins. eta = 6.85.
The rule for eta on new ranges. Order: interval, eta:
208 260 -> 6.50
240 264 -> 6.53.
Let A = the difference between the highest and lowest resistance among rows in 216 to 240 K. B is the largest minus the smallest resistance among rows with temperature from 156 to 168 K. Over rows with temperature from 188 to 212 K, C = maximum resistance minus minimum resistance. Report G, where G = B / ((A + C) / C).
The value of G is 0.55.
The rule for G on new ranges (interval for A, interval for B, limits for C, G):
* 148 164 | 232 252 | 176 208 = 0.29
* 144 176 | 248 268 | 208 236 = 0.24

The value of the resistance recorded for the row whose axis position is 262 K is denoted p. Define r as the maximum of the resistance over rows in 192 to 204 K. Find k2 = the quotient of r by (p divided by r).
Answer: 7.57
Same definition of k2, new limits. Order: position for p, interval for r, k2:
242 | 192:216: 7.62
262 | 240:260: 6.82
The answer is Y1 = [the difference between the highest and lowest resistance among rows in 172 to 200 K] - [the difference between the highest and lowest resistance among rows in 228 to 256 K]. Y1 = 0.0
